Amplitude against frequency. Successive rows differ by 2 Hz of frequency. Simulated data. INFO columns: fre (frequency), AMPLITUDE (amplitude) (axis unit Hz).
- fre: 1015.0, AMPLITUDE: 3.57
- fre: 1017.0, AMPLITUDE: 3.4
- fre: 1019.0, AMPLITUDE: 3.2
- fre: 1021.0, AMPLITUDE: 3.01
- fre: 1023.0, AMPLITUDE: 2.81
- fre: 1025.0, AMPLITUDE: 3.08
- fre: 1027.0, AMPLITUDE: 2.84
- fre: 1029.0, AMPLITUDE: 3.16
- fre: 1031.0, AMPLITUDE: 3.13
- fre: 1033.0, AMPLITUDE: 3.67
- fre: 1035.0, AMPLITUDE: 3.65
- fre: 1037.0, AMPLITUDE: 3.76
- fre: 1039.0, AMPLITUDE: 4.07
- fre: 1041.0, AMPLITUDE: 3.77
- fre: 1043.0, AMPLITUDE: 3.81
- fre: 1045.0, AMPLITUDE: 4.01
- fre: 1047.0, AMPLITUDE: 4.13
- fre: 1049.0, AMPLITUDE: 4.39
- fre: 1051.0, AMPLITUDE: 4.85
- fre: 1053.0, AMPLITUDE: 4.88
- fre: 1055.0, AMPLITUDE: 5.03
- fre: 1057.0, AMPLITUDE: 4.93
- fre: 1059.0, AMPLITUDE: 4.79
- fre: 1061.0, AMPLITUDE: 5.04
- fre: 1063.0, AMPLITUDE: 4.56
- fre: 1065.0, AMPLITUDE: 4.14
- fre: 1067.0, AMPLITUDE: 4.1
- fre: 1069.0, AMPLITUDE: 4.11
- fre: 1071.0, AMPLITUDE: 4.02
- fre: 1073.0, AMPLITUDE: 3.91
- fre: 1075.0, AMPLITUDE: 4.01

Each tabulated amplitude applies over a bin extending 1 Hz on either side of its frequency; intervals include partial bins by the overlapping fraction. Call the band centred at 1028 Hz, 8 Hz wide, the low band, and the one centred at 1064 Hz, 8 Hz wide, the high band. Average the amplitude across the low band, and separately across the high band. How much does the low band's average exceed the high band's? -1.41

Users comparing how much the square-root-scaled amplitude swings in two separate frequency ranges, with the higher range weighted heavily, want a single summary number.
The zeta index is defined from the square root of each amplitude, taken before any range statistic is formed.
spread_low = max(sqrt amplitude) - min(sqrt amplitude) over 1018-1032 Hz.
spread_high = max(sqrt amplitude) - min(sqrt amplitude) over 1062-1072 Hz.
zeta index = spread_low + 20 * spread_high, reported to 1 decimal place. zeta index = 2.7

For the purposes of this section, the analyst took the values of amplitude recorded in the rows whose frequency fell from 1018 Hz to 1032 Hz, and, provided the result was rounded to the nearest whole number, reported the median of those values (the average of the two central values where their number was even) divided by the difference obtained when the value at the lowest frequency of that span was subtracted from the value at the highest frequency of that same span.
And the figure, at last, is -44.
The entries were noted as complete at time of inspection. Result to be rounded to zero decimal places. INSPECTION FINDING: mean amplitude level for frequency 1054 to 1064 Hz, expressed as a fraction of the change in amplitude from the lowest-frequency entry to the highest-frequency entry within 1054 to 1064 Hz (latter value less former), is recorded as -10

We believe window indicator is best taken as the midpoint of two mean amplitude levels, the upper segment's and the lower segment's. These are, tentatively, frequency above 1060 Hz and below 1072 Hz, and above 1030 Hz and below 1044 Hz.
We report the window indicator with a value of 4.01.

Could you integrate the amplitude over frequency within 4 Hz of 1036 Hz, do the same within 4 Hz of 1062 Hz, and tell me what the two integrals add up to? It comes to 67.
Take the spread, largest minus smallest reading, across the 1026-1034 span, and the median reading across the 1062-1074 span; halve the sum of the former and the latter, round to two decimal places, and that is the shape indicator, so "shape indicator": 2.47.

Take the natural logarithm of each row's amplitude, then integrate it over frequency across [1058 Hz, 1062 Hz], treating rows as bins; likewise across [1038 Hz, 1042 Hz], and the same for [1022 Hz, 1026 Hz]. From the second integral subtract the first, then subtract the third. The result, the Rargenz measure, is -5.2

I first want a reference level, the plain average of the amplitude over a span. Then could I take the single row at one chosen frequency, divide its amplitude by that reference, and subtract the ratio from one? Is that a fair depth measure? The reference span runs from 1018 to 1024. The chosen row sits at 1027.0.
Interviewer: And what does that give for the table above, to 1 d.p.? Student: 0.1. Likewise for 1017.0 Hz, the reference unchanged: -0.1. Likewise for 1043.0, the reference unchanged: -0.3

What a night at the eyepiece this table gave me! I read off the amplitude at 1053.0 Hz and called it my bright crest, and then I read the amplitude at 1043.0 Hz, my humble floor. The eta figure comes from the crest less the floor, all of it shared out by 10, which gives 0.11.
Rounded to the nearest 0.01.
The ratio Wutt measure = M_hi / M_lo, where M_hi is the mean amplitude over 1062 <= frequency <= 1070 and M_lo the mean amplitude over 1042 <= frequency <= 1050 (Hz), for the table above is 1.03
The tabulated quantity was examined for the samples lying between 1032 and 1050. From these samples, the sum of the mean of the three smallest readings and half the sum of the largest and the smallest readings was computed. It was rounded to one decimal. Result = 7.7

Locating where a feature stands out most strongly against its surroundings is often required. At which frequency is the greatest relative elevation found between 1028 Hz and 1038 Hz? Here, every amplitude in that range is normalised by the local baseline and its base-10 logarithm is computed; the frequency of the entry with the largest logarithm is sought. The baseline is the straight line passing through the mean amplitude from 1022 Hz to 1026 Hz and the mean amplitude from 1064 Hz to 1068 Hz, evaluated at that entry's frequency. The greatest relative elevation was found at 1033.0 Hz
